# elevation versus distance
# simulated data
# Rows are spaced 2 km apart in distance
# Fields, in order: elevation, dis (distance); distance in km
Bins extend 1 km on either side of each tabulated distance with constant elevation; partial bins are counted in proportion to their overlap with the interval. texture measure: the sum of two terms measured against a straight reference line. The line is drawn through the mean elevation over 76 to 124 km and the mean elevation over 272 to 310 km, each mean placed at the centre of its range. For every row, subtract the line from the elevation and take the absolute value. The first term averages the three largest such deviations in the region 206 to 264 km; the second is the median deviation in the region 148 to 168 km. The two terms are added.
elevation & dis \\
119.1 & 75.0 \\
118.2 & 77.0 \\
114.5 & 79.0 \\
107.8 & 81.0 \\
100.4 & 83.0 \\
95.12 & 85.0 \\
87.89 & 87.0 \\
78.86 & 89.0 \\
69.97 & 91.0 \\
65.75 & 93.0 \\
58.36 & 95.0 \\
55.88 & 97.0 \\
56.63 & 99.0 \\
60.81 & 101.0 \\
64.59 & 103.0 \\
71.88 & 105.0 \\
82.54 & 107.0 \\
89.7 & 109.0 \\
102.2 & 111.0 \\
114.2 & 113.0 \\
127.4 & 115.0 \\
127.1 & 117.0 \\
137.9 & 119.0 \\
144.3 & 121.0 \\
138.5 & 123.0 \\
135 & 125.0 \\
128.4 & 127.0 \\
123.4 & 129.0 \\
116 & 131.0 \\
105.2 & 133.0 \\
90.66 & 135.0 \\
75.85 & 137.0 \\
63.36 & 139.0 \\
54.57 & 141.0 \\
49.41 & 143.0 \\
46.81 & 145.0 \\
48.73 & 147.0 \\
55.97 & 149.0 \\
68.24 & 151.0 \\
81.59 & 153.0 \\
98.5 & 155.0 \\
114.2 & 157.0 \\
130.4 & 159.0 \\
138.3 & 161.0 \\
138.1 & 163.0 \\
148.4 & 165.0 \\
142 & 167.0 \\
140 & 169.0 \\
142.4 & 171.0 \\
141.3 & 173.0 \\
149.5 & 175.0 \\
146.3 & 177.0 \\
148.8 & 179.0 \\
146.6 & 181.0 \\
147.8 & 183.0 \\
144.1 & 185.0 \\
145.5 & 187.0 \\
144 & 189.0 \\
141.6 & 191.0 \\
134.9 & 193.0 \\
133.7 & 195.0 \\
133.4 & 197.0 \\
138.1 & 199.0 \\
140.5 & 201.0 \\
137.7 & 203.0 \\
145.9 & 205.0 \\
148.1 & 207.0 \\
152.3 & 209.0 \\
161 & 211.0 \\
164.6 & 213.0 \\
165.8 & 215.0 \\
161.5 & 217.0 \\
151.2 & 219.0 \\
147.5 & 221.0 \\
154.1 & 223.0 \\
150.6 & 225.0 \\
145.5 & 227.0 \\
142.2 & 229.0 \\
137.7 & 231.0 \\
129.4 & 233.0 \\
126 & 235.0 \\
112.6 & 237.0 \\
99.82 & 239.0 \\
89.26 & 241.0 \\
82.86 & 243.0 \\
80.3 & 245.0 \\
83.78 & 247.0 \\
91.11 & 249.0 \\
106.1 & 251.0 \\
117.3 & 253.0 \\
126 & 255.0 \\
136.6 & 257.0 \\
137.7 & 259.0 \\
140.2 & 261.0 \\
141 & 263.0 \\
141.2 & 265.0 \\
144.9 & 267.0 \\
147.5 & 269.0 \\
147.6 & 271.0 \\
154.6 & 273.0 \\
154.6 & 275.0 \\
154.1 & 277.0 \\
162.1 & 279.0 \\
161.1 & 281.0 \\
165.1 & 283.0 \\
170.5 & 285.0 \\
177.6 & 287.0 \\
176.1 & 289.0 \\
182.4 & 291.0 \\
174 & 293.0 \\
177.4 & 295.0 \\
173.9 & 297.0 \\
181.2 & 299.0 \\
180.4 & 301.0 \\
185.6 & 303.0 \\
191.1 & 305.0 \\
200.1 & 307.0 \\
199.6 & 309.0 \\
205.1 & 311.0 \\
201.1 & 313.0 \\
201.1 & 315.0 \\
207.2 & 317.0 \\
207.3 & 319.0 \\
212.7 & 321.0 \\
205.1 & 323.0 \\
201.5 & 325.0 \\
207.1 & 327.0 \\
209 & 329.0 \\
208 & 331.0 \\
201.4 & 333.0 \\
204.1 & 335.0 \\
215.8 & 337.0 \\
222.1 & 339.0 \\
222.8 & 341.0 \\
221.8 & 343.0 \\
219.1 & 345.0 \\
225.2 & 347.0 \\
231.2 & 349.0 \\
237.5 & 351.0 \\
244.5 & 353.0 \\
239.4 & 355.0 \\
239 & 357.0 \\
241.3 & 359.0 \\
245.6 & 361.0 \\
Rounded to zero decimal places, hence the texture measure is 92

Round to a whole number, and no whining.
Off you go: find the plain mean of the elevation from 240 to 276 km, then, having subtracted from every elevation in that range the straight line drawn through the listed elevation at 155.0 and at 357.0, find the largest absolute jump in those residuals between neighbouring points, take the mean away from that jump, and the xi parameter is -110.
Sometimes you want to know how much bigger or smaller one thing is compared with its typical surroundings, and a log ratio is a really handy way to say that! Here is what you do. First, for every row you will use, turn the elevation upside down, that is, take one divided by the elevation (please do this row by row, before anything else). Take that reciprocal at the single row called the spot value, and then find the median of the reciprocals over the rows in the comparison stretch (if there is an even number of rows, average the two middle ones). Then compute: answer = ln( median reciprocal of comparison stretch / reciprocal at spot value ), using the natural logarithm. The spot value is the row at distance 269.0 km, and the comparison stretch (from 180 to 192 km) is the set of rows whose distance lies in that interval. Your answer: 0.0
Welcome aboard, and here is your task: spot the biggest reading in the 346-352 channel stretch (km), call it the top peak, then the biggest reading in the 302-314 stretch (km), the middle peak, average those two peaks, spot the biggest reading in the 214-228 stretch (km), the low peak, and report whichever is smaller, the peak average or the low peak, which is 166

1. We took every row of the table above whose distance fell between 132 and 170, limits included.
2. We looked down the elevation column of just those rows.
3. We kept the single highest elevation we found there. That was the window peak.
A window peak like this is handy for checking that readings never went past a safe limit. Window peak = 148.4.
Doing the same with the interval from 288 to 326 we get 212.7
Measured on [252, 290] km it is 177.6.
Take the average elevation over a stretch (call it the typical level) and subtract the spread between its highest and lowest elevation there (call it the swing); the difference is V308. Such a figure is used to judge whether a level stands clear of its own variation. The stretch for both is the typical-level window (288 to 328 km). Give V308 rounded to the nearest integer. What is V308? 155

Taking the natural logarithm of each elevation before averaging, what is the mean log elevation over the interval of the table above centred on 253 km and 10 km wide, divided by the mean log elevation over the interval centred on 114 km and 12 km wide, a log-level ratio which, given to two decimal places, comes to 1.00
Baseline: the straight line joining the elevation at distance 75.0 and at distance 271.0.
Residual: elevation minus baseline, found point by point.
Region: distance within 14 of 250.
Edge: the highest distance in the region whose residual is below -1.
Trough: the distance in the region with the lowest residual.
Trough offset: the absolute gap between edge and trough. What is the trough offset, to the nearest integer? 18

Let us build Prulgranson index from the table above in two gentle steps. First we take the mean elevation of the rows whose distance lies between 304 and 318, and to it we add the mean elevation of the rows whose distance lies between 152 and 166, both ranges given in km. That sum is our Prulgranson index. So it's 322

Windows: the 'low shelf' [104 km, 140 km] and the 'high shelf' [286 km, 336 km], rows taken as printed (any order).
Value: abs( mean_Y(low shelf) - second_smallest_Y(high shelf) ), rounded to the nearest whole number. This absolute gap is 64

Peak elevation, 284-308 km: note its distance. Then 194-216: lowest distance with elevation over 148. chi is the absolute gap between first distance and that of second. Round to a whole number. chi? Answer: 100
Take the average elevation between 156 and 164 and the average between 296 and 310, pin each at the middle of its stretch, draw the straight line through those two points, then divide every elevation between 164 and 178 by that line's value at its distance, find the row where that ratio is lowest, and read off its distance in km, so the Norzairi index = 173.0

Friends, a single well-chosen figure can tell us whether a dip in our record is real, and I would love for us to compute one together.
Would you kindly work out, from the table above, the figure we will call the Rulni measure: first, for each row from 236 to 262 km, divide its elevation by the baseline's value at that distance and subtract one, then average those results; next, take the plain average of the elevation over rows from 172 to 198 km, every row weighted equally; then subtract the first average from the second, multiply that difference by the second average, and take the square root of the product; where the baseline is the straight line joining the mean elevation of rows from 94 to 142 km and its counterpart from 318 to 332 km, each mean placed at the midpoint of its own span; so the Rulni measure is 143.1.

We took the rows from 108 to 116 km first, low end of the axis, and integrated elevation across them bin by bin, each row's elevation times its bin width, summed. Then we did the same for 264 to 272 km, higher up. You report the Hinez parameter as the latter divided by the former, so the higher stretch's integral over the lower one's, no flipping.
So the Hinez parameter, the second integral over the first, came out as 1.34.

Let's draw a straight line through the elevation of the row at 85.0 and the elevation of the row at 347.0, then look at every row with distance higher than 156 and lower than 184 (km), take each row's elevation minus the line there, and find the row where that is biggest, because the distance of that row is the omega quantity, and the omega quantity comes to 165.0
